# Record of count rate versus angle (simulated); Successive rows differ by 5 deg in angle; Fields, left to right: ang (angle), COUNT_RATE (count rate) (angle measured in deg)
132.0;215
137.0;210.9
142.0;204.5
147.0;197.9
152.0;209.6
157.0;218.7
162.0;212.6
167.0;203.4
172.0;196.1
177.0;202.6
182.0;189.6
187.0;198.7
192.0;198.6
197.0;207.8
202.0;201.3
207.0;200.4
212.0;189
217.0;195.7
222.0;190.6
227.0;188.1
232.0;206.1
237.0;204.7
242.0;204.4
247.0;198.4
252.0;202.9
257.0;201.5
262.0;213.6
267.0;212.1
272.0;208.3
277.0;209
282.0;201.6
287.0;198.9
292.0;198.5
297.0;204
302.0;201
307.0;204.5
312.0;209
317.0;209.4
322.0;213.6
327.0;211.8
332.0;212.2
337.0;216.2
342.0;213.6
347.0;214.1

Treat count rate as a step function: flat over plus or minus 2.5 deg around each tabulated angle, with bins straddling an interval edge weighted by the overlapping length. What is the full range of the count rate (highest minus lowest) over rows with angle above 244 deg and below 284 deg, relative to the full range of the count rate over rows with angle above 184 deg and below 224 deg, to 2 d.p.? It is 0.81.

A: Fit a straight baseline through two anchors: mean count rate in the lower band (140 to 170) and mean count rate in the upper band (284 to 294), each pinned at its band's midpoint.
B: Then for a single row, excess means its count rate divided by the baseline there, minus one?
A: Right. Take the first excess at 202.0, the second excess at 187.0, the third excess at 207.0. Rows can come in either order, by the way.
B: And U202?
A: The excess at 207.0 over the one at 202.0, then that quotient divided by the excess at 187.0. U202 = -35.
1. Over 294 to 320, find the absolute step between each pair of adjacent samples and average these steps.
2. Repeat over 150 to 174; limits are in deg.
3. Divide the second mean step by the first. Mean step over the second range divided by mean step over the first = 2.8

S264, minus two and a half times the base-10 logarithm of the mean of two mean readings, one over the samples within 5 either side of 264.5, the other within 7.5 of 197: -5.79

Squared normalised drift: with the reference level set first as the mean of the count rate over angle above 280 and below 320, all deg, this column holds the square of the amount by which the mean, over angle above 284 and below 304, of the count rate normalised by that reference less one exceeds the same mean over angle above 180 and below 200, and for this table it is 0.0001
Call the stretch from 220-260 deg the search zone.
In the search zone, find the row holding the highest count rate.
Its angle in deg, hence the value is 232.0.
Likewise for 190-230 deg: 197.0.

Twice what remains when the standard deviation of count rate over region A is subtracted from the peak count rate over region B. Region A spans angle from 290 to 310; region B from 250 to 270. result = 422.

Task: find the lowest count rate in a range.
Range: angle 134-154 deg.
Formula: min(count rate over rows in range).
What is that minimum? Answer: 197.9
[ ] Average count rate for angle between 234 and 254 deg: 203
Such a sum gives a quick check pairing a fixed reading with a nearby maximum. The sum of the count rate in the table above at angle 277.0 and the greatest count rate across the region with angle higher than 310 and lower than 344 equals 425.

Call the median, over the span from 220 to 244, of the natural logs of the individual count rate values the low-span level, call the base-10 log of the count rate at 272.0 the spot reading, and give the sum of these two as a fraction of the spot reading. 3.29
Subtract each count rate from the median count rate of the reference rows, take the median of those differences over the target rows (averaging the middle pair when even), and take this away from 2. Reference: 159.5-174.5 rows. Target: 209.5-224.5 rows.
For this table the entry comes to -11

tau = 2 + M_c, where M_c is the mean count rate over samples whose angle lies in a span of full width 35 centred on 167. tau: 207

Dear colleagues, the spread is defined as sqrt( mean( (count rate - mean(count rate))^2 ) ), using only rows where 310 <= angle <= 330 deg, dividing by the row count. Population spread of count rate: 2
